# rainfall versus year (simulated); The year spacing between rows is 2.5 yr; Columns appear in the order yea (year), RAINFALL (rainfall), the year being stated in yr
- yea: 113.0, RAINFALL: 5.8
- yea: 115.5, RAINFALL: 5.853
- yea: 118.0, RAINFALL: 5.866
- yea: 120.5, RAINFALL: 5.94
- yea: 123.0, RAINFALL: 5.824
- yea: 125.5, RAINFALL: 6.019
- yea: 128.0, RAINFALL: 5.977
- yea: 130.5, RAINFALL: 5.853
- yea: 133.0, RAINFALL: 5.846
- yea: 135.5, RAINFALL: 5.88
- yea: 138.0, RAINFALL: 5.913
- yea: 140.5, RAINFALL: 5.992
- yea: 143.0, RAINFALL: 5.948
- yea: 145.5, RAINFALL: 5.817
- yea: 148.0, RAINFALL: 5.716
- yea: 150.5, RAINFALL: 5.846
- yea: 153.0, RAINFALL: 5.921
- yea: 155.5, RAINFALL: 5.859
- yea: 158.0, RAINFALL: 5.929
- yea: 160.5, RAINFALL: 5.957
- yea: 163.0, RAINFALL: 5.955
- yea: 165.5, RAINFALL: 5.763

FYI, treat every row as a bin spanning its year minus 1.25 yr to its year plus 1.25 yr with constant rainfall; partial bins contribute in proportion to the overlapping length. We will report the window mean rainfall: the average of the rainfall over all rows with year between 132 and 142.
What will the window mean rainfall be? 5.91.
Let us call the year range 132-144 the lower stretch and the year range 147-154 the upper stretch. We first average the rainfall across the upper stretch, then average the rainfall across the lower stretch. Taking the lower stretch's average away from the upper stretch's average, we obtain -0.09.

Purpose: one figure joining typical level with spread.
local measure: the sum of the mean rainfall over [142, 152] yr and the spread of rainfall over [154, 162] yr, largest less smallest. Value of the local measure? 5.93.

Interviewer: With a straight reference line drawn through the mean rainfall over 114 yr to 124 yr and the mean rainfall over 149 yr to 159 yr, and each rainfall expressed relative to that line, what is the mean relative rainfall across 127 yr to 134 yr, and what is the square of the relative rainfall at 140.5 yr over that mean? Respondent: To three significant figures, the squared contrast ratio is 1.03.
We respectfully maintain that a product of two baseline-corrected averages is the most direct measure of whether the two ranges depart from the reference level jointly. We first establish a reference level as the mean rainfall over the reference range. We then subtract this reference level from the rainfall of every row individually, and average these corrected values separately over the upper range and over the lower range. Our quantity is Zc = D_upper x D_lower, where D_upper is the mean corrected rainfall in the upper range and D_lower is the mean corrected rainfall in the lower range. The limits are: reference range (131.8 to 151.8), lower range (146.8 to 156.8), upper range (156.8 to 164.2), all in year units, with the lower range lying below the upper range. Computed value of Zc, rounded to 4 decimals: -0.0026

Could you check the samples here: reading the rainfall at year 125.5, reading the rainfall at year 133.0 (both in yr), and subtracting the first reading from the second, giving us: -0.17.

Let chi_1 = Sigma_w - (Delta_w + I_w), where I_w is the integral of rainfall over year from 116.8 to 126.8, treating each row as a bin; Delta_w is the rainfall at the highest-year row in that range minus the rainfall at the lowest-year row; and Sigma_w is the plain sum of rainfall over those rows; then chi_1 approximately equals -36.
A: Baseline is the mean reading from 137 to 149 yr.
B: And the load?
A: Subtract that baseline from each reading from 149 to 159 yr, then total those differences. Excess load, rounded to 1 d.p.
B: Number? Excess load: 0.0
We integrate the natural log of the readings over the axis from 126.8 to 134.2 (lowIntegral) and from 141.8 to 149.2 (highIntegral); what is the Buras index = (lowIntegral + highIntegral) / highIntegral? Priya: 2.01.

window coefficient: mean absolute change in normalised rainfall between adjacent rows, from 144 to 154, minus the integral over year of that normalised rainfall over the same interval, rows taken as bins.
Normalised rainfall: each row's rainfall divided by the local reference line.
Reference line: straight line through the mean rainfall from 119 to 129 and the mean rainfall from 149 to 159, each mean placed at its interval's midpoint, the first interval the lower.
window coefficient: -9.9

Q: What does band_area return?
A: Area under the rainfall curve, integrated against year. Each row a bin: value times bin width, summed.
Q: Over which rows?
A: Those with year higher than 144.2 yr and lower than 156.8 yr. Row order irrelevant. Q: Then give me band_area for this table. 73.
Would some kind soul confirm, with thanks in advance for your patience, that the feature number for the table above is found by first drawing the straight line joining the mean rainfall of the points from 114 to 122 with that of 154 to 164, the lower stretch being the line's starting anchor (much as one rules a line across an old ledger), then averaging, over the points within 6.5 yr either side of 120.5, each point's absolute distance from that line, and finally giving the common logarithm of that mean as -1.23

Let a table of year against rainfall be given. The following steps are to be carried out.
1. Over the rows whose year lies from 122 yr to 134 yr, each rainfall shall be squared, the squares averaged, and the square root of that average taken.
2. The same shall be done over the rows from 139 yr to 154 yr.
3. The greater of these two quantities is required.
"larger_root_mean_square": 5.90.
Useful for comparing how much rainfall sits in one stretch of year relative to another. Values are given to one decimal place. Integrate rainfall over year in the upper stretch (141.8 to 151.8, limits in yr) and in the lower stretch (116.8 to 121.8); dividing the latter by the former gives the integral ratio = 0.5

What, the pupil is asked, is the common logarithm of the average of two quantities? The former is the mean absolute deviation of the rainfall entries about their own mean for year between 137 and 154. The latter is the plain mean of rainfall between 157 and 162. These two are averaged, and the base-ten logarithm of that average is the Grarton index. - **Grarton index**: 0.478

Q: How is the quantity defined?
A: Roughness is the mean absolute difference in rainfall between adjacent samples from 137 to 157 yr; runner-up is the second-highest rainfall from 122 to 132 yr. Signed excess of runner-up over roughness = 5.89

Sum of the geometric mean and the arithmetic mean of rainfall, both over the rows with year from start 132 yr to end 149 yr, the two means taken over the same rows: 11.7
